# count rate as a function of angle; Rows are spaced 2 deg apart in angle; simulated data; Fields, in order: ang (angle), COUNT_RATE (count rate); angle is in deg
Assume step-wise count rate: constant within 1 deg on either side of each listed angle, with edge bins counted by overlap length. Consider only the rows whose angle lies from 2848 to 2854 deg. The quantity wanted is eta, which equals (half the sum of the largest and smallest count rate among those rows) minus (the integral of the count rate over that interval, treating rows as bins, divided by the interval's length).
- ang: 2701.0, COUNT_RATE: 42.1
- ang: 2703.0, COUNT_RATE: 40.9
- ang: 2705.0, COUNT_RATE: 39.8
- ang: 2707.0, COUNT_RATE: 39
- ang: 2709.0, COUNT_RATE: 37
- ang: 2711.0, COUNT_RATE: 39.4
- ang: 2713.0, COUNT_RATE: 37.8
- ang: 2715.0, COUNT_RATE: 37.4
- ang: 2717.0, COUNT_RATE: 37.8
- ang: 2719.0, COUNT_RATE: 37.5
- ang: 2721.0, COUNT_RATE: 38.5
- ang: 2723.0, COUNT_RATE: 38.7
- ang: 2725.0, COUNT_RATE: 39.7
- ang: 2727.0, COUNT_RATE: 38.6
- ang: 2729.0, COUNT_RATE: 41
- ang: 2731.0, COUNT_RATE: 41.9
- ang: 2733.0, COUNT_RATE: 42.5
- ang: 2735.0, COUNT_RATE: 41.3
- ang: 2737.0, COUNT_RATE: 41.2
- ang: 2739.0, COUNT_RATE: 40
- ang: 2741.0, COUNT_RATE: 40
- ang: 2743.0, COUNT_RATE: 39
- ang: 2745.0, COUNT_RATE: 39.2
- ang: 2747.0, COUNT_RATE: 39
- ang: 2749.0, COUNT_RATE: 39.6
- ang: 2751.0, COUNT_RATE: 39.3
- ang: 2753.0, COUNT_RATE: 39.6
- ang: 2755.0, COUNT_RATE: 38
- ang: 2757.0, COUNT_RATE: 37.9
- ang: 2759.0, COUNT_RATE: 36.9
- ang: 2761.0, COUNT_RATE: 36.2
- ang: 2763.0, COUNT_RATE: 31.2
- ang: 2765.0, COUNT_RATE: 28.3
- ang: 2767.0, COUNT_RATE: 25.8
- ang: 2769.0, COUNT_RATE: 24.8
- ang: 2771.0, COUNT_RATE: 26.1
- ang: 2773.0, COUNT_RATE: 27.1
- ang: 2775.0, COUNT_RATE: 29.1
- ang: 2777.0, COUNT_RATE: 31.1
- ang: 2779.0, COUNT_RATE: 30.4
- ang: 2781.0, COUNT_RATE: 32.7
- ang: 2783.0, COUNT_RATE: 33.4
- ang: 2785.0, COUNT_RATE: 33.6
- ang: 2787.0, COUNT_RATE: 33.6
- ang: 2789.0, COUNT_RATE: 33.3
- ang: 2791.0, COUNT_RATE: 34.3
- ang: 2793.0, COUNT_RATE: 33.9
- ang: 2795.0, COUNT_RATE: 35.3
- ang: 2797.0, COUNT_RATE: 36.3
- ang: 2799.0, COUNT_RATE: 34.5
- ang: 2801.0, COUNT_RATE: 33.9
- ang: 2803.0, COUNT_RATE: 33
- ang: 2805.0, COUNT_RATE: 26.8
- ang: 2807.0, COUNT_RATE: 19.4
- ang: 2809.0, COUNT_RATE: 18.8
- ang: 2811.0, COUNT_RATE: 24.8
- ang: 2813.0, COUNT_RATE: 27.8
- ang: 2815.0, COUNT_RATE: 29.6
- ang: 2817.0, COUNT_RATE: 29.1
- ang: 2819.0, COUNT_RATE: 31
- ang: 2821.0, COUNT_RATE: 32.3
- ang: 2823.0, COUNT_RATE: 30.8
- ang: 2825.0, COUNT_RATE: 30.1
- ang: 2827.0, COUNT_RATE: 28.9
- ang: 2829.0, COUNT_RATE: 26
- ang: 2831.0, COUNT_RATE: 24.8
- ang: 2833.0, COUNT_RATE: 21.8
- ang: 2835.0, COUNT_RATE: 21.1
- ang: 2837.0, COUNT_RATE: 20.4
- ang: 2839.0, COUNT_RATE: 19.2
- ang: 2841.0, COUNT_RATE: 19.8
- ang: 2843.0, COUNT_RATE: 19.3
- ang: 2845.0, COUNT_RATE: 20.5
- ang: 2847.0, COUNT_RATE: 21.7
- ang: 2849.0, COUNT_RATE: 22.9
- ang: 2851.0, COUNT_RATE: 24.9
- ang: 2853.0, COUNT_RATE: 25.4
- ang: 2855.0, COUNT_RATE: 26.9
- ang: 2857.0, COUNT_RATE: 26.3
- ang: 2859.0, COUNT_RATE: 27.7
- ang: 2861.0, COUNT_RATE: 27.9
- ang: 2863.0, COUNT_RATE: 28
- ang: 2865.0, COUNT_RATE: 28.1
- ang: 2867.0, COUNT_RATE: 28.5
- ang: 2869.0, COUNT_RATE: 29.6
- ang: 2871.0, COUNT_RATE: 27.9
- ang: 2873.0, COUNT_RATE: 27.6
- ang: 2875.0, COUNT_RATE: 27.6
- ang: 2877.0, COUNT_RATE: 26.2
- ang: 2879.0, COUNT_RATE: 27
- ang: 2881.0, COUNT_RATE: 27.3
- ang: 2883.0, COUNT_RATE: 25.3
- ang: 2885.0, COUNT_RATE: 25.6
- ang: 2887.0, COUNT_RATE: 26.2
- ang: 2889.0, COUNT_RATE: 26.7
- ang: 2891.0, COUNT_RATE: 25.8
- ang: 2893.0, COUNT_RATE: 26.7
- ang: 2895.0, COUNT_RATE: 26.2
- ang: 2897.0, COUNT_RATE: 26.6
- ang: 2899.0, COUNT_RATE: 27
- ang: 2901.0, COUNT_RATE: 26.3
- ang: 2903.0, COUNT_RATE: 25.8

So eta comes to -0.25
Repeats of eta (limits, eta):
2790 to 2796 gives 0.10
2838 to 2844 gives 0.07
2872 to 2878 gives -0.23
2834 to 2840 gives -0.08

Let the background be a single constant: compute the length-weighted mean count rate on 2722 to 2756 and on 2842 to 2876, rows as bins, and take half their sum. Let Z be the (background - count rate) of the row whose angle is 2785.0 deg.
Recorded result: -1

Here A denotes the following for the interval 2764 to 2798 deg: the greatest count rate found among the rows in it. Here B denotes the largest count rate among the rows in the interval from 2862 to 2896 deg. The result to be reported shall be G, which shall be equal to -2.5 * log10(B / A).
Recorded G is 0.22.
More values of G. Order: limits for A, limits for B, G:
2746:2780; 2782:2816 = 0.09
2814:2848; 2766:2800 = -0.13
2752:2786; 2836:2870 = 0.32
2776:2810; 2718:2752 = -0.17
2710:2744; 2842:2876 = 0.39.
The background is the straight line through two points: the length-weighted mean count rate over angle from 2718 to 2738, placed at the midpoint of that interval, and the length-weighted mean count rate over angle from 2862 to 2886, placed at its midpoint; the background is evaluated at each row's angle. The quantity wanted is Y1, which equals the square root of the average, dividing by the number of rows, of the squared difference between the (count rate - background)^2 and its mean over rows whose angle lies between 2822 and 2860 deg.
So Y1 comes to 44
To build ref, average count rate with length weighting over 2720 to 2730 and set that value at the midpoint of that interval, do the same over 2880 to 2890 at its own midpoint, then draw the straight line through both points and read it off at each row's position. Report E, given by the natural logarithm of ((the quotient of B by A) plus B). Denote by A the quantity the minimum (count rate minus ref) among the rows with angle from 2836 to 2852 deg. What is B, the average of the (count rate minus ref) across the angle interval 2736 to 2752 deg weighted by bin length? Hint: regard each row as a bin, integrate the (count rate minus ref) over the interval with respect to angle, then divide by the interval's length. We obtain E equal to 0.6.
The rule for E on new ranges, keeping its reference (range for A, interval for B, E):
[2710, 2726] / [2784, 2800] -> -1.1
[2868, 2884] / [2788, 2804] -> -2.8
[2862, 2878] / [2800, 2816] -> 1.0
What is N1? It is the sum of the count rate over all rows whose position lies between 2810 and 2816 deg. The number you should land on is 82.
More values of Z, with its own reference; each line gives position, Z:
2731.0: -9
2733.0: -10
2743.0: -6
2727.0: -6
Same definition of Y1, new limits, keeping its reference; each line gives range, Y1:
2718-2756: 3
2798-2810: 89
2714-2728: 5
